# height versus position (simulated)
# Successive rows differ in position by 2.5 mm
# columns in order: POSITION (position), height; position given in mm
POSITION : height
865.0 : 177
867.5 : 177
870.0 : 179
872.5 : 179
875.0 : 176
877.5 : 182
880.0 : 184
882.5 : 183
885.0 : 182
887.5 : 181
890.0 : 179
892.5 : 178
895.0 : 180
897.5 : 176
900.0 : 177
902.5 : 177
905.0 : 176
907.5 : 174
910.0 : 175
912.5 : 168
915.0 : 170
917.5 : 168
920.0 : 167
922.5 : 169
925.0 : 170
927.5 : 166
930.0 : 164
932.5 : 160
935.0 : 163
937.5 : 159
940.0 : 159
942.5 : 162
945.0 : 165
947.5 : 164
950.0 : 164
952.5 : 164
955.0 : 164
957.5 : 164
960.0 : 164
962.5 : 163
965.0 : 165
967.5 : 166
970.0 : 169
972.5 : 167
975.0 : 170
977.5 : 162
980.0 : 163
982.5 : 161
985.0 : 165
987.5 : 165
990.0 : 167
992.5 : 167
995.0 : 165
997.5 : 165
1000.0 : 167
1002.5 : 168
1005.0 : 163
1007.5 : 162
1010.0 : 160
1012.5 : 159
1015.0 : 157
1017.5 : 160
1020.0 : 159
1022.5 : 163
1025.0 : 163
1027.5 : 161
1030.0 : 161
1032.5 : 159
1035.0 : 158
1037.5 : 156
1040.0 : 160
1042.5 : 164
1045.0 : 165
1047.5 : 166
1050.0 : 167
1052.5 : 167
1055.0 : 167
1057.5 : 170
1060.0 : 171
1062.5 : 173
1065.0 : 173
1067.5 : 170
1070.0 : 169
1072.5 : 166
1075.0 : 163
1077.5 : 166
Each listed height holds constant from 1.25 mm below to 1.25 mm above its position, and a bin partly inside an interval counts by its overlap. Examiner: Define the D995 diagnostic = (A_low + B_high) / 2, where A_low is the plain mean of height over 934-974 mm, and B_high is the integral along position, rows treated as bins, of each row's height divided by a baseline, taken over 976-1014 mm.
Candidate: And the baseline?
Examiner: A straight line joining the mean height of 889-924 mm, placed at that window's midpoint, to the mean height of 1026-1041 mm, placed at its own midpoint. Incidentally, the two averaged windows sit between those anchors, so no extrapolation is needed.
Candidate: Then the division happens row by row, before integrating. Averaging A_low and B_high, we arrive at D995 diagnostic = 101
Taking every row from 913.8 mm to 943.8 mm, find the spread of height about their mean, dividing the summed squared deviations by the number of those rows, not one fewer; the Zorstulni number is 4.0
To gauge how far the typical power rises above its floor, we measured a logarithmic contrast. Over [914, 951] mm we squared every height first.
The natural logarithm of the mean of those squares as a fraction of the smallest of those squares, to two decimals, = 0.07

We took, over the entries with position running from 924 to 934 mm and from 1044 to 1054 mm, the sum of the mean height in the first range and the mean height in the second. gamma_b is 331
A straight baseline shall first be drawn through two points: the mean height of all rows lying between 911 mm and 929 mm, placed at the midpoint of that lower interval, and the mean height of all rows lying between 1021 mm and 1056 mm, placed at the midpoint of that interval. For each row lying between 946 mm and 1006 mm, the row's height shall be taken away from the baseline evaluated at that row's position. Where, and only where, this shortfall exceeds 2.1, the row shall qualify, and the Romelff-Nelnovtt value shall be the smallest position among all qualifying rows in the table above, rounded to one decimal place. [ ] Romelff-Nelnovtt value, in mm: 947.5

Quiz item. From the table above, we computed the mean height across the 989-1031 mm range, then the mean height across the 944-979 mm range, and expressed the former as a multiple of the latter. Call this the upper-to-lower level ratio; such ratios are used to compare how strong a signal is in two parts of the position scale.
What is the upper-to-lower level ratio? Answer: 0.99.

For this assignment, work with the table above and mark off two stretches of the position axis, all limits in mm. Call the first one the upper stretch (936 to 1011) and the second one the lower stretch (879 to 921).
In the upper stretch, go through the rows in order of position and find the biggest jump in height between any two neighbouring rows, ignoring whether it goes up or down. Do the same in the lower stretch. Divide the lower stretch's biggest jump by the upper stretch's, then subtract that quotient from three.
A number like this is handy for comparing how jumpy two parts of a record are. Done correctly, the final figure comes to 2.1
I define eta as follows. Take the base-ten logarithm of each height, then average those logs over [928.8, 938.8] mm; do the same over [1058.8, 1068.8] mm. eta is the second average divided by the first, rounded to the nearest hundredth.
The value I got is 1.01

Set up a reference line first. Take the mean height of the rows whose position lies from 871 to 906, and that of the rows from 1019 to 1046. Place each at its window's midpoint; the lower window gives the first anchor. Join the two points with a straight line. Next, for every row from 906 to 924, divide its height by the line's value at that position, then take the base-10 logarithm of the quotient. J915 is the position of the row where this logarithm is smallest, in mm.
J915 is 920.0 mm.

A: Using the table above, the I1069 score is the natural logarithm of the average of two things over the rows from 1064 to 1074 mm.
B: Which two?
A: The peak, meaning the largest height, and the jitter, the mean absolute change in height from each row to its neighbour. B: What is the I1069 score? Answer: 4.47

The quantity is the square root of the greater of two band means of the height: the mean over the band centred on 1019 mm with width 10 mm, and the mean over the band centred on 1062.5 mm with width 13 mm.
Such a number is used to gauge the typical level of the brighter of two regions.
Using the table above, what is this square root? 13.1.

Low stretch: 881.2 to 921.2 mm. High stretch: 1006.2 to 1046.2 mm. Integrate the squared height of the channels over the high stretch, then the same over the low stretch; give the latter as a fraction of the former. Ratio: 1.20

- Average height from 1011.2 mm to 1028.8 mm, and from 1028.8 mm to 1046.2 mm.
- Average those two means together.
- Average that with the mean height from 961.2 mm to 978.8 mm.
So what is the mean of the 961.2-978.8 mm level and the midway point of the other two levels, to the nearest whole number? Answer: 163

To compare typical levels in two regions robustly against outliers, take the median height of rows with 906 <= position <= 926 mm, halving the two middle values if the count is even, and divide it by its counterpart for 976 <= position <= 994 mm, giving 1.03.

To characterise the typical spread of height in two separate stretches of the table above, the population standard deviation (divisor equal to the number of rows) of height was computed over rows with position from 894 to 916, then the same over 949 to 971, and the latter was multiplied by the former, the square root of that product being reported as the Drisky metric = 2.4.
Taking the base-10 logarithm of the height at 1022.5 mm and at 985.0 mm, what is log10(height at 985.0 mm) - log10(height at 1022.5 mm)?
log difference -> 0.005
